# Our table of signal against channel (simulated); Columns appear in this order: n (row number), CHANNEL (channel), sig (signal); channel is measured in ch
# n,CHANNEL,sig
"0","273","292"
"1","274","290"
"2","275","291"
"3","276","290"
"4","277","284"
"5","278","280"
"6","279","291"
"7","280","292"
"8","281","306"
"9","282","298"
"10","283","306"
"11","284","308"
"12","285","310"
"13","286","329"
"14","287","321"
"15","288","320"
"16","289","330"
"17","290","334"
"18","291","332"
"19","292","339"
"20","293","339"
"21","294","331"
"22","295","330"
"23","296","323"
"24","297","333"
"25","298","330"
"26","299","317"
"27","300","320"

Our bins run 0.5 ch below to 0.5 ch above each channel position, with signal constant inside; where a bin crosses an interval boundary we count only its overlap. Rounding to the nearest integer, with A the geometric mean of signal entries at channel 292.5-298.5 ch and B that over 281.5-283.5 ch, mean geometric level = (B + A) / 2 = 316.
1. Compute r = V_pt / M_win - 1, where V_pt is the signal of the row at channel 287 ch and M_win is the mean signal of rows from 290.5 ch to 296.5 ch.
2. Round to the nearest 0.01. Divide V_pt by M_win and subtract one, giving -0.03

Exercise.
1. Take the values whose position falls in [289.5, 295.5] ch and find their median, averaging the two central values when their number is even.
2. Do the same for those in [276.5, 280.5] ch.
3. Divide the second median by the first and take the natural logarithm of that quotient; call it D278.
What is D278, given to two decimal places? -0.15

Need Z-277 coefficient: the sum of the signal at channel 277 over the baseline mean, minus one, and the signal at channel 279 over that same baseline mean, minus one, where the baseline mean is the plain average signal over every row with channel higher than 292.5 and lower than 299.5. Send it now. -0.25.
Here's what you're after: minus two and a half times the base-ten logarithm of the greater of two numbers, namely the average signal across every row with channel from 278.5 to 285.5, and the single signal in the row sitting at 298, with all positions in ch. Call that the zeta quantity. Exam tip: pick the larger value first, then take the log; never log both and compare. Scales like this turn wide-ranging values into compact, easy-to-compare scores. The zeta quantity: -6.30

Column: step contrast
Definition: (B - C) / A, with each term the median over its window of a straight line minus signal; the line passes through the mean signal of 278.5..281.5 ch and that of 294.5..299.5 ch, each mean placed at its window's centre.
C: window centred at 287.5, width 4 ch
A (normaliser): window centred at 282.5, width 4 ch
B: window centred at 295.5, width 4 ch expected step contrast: -1.9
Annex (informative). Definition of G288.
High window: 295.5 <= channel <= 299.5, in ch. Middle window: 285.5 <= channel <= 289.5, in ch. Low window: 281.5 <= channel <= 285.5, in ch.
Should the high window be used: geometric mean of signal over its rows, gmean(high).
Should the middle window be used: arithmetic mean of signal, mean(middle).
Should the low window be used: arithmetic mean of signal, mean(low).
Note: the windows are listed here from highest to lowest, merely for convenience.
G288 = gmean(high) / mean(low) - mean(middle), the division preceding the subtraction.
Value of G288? -324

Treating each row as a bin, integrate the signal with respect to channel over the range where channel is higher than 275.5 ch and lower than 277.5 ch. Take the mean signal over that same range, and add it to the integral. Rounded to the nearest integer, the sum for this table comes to 861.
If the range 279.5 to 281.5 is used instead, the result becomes 897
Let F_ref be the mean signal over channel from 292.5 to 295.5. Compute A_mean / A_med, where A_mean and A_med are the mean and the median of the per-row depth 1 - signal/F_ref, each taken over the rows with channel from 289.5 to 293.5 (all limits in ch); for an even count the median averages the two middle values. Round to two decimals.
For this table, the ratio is 0.84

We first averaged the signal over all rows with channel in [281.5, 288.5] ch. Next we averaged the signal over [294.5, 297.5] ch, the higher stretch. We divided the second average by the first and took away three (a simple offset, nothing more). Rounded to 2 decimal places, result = -1.95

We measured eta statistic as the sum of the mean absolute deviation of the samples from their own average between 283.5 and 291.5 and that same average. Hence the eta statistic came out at 331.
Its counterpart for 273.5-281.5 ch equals 295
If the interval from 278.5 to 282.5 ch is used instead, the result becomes 302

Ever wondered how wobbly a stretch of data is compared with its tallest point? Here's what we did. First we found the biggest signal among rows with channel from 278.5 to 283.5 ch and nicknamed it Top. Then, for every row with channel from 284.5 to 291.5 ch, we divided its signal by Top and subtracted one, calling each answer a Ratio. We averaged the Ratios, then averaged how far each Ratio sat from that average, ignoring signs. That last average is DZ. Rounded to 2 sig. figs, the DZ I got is 0.023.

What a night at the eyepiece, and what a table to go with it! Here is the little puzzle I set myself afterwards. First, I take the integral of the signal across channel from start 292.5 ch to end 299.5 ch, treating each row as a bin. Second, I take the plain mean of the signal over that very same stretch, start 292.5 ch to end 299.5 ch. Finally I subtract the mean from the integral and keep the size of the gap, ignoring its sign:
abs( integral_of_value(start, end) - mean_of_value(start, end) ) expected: 1974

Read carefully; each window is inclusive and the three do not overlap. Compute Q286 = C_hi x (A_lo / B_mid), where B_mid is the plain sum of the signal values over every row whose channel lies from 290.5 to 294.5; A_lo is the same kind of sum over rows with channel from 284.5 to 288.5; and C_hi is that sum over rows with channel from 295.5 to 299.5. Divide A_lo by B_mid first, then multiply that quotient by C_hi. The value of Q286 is 1244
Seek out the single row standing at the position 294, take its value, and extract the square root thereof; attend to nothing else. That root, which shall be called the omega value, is 18.2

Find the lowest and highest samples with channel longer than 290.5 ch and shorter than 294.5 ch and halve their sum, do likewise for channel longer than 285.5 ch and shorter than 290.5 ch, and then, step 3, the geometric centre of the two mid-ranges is 331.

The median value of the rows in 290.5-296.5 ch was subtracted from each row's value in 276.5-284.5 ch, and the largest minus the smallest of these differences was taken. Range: 28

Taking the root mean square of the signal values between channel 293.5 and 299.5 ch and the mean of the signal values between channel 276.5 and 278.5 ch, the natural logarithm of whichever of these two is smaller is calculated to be 5.64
